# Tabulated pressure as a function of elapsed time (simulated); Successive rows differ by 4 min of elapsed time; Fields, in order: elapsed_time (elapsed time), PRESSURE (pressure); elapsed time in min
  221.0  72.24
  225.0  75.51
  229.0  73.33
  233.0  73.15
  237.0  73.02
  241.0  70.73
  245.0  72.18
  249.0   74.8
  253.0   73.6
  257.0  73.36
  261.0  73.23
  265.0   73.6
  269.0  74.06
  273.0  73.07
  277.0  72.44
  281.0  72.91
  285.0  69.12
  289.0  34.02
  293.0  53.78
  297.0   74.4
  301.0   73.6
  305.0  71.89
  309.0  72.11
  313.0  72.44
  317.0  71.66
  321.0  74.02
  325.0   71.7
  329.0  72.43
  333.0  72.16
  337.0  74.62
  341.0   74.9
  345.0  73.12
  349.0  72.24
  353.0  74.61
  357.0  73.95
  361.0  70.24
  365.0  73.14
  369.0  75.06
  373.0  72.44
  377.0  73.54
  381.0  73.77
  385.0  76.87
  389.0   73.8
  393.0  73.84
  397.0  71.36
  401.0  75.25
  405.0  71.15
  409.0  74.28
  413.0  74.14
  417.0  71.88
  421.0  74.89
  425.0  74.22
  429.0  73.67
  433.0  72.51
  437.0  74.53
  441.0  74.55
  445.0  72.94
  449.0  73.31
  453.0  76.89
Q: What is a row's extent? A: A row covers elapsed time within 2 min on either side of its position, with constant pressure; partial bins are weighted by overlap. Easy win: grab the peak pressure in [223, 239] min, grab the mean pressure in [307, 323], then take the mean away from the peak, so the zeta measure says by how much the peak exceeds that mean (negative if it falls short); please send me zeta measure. 3.0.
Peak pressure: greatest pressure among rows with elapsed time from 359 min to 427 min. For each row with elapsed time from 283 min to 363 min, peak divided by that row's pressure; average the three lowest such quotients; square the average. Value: 1.06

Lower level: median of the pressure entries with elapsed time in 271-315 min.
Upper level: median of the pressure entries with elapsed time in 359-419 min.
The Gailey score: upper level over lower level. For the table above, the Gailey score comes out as 1.02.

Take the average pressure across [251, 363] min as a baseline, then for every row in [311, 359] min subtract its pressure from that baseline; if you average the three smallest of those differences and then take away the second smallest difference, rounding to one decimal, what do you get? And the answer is -0.1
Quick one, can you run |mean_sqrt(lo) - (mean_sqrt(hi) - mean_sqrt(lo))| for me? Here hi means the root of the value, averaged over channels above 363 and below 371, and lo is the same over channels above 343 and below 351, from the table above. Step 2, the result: 8.44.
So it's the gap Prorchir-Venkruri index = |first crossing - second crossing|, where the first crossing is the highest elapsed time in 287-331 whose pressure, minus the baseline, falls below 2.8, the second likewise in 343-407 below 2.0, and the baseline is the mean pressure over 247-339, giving 76 min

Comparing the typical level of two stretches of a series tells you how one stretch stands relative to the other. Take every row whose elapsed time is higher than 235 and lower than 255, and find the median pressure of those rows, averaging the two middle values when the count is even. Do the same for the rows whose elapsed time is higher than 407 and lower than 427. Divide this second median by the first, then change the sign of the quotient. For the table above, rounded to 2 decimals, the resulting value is -1.02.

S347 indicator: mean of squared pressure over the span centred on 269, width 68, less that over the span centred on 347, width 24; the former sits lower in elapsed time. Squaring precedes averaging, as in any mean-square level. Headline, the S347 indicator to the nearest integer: -529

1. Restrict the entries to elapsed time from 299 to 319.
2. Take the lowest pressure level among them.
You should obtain 71.66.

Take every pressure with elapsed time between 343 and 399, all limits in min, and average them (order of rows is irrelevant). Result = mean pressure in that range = 73.4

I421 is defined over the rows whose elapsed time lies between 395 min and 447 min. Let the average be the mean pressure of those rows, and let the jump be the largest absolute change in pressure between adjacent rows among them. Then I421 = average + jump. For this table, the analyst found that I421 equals 78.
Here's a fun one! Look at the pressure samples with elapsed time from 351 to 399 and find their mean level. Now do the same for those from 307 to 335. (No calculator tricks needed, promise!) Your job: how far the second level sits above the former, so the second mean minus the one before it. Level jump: -1.2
